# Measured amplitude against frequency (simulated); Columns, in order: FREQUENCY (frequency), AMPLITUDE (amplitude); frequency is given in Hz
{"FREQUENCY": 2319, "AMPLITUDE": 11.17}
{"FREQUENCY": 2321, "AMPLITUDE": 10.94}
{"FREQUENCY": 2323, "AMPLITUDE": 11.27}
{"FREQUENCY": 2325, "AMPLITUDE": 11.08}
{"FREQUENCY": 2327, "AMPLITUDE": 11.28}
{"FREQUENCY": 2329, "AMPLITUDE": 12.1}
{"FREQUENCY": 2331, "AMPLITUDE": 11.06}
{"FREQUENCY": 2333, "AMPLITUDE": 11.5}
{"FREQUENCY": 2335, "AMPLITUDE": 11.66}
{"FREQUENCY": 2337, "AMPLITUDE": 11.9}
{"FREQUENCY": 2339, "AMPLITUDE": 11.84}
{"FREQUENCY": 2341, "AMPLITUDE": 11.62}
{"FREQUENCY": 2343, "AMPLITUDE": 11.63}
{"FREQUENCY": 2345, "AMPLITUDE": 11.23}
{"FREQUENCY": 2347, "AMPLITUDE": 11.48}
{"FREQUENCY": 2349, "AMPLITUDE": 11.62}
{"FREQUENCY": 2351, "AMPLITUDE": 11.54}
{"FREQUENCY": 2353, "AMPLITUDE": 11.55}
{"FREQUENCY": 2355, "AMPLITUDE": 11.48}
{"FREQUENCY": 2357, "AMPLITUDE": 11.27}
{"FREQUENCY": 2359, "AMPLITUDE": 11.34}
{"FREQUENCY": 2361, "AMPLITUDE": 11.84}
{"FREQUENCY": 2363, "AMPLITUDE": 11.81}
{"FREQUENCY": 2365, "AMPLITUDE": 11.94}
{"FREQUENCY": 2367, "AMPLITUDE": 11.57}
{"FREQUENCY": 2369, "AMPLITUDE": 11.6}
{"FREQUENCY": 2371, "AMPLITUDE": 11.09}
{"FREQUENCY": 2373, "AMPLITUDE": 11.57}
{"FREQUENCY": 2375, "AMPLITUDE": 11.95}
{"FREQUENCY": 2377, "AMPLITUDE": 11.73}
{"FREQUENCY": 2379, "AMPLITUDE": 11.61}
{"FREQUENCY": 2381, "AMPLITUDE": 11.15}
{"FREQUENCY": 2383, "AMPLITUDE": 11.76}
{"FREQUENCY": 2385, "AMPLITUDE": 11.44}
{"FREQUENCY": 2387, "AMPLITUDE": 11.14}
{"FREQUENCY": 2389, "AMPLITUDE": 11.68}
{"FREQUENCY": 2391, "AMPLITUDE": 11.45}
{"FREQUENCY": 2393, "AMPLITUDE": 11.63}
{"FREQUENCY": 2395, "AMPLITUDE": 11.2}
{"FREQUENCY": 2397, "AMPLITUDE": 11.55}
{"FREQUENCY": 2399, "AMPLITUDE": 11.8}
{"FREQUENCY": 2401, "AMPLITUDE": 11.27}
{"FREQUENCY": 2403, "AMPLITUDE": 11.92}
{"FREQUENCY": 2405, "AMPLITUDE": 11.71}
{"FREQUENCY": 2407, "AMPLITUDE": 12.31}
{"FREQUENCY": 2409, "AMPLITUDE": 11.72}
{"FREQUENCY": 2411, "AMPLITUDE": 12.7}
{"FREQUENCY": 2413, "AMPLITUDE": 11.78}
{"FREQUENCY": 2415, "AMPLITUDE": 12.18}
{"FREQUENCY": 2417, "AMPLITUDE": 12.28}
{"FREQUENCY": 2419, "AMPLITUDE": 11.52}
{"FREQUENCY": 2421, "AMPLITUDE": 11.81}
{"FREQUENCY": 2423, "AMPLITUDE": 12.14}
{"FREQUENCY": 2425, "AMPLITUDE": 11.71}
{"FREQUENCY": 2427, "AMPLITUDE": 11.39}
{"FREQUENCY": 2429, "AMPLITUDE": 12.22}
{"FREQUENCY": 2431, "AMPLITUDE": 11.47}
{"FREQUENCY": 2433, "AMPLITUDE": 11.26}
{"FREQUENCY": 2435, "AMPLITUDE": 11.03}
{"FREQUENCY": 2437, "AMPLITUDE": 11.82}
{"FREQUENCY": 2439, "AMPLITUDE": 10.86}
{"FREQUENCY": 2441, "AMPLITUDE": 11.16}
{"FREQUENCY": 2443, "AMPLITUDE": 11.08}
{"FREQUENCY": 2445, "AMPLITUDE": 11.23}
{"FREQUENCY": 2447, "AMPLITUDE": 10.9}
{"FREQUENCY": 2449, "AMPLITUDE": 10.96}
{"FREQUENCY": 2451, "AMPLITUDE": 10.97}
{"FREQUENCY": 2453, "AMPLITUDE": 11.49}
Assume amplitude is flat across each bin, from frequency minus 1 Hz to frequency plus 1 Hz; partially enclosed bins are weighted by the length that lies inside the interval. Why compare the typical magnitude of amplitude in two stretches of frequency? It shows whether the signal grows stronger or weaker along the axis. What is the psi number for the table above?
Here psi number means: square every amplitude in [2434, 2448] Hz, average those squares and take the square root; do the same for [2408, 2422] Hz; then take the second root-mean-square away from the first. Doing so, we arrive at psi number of -0.85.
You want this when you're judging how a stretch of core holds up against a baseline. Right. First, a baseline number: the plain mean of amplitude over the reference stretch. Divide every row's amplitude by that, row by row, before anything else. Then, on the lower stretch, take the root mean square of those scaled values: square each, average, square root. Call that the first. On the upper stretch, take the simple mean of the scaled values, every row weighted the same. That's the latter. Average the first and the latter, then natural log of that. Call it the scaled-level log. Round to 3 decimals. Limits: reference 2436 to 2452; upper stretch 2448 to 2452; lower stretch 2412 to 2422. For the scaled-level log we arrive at 0.028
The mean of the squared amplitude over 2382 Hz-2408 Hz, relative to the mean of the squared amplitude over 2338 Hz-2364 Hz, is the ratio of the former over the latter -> 1.01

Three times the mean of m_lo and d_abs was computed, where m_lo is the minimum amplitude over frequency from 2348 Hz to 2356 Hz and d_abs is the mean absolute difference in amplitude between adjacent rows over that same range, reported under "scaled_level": 17.3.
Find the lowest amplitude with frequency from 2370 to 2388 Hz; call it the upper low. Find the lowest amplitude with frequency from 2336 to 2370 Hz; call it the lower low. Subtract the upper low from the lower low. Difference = 0.14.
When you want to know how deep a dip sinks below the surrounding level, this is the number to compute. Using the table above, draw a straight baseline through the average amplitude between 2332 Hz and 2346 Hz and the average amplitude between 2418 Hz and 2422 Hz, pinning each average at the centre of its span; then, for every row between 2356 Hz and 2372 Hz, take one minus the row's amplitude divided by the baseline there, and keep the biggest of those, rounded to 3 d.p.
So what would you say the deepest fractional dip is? 0.047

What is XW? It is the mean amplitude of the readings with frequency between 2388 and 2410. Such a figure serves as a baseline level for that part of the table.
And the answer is 11.7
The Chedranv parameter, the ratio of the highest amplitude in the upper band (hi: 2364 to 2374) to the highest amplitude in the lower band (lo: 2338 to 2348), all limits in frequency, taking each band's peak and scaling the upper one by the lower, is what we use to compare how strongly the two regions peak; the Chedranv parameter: 1.01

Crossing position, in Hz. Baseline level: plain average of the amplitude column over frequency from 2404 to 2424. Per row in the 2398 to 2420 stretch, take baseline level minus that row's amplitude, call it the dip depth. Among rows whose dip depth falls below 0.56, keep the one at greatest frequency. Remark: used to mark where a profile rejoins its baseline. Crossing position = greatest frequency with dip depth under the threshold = 2419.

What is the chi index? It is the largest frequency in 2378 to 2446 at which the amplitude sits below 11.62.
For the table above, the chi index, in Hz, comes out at 2445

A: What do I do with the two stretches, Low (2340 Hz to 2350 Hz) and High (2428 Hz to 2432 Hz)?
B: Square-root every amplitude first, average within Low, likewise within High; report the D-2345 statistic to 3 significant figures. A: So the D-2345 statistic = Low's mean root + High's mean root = 6.83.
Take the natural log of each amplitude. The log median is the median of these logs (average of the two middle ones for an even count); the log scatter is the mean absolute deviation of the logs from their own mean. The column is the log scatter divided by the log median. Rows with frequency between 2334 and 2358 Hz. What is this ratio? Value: 0.0051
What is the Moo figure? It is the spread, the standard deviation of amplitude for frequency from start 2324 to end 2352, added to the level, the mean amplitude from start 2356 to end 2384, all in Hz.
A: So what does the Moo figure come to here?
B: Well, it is 11.9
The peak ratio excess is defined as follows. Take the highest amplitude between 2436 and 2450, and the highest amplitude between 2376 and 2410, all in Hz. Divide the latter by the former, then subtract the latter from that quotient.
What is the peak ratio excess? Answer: -11.3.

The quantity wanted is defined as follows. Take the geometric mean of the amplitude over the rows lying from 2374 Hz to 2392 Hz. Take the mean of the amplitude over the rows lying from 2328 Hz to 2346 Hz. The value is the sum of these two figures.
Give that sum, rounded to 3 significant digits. 23.2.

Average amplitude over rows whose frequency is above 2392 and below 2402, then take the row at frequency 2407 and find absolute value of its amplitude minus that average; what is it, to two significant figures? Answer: 0.82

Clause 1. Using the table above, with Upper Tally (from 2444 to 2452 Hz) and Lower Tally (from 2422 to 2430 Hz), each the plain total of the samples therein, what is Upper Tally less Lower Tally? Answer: -3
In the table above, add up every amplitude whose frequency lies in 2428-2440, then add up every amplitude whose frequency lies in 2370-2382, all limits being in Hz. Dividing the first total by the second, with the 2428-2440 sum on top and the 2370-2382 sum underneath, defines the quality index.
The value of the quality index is 0.99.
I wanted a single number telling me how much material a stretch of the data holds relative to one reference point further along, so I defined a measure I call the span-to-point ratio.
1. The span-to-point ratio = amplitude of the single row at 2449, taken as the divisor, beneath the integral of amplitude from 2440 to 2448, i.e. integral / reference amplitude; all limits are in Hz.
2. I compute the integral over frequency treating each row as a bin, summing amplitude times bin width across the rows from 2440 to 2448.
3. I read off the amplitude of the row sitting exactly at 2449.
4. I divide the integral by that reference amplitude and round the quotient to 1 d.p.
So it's 8.1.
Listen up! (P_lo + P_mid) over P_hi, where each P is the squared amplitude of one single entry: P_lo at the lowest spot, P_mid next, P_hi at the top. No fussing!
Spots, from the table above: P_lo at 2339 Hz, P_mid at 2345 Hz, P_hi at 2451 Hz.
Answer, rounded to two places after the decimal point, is 2.21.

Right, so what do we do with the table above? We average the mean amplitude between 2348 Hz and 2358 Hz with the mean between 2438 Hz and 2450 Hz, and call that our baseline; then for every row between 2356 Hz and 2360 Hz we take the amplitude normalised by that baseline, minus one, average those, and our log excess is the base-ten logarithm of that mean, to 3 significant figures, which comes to -2.42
